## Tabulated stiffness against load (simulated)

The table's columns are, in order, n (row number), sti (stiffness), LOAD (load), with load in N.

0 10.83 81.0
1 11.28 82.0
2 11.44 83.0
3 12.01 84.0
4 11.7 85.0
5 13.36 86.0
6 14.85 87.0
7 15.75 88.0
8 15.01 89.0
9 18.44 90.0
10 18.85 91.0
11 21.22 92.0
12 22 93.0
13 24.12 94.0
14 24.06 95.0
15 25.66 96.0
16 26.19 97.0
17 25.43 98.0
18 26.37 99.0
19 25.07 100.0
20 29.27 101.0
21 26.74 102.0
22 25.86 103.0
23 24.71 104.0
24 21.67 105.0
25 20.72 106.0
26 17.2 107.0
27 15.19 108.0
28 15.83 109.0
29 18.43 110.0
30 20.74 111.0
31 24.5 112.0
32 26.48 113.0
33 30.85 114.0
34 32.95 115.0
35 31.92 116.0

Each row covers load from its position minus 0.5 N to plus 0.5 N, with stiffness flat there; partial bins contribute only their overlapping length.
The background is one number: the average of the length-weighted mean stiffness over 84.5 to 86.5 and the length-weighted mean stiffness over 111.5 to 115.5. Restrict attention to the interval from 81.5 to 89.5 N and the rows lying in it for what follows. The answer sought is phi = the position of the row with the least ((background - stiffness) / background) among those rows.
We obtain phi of 88.0 N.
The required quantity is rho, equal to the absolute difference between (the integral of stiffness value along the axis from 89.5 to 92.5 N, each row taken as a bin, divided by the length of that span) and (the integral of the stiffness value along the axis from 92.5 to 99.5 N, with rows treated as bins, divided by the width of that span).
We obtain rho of 5.3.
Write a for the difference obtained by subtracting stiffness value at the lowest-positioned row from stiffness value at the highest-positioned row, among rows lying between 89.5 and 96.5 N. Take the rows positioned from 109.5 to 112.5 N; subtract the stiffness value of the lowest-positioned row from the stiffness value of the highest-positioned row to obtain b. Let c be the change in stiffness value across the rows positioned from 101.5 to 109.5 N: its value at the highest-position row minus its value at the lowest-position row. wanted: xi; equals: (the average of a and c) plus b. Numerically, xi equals 4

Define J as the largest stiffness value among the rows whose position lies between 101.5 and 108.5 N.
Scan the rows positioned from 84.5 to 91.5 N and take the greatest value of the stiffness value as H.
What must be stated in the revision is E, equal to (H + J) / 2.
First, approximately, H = 18.85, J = 26.74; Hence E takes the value 23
